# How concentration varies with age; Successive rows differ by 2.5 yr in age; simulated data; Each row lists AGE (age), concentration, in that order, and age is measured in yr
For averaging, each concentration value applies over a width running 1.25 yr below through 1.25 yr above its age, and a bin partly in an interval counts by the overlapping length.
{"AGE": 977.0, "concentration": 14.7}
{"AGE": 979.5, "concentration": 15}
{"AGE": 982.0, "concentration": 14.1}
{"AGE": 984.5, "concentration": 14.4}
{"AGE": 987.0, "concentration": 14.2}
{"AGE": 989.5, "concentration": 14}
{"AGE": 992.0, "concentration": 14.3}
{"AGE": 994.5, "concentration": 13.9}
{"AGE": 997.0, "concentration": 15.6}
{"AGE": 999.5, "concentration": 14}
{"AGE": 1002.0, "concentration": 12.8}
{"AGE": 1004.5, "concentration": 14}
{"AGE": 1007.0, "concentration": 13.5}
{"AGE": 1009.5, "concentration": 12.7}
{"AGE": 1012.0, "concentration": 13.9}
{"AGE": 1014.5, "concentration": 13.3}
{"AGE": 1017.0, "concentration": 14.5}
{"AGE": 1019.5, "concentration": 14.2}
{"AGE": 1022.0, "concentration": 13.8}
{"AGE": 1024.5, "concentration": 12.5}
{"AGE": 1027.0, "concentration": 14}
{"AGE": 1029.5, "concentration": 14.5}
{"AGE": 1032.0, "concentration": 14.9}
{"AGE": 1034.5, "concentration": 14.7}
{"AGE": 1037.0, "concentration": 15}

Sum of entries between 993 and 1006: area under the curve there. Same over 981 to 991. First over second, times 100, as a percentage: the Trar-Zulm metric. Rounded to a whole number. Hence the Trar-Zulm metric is 124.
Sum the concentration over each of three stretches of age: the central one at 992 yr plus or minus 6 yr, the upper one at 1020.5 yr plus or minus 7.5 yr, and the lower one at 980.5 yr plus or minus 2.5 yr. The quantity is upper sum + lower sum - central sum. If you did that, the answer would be 39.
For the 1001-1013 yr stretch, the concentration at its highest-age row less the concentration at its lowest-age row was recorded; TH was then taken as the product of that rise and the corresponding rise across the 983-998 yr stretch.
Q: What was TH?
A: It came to 1.3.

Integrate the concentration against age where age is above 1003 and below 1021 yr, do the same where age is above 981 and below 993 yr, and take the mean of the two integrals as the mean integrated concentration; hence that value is 209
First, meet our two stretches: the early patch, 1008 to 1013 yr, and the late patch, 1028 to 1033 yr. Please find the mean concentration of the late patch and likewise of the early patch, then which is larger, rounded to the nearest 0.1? 14.7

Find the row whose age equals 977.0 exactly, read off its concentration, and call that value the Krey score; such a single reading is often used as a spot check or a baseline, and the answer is 14.7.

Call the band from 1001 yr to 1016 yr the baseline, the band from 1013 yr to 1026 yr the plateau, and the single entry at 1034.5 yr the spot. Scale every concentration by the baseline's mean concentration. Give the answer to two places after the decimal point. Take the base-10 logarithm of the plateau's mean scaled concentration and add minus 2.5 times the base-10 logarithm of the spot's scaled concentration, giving -0.09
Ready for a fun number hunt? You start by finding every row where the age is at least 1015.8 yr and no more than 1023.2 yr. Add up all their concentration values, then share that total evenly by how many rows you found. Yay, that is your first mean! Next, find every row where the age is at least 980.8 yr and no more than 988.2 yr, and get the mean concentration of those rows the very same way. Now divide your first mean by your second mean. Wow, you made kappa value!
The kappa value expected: 1.00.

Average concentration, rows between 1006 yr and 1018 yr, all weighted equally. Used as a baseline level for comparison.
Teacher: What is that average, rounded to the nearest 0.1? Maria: 13.6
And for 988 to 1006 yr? 14.1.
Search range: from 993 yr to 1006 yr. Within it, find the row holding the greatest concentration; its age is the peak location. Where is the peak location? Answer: 997.0 yr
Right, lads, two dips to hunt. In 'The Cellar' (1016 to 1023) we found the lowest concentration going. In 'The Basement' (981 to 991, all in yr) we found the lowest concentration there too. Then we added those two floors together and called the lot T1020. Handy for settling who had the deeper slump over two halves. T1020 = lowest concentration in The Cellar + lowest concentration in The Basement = 27.8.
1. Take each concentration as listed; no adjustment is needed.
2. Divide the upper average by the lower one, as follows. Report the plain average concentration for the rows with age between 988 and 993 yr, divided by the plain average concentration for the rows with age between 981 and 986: 0.99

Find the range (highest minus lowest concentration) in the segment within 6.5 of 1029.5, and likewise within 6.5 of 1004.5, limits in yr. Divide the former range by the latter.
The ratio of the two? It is 1.8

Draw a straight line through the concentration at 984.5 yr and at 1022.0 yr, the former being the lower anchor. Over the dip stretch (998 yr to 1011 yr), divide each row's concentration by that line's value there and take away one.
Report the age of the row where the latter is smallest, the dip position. 1002.0 yr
